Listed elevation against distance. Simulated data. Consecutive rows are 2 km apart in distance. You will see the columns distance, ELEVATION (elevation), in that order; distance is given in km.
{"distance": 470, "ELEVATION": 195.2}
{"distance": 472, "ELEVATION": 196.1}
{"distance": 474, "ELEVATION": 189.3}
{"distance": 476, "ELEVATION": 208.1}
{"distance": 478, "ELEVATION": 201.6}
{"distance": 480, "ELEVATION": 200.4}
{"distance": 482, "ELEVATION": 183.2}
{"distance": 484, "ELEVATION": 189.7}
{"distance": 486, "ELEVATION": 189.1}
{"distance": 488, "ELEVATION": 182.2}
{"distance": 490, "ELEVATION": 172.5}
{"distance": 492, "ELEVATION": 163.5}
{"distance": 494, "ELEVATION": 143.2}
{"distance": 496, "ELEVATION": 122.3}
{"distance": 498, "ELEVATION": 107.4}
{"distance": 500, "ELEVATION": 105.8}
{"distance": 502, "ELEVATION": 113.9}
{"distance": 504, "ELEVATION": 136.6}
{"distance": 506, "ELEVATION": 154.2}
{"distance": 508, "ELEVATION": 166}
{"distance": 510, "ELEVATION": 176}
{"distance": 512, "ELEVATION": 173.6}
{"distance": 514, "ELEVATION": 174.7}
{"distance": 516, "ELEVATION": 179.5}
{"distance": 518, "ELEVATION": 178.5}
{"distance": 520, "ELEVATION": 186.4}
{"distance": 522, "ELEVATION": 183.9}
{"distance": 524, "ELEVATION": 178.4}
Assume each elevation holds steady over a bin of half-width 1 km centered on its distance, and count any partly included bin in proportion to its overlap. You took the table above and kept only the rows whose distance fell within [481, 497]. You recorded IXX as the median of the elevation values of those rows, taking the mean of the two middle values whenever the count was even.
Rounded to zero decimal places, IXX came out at 177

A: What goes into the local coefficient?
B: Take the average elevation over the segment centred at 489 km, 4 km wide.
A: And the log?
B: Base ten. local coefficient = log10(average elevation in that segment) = 2.25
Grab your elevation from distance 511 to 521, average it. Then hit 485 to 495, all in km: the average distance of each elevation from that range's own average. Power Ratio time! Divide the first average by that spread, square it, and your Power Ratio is 178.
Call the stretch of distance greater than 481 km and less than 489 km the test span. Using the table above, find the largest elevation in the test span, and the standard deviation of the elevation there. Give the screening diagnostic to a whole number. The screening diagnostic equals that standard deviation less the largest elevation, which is -186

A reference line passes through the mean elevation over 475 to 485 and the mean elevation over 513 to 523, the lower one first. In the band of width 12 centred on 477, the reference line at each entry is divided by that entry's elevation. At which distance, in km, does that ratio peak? 482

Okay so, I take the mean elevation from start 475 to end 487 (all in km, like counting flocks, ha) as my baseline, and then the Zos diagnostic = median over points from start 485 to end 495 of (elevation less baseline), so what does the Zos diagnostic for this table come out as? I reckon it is -23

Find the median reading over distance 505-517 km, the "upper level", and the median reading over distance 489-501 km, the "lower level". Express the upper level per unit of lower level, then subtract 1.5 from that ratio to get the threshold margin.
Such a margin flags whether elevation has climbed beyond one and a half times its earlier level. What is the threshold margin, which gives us -0.2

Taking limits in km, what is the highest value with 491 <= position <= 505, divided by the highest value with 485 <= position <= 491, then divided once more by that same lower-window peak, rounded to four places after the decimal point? 0.0046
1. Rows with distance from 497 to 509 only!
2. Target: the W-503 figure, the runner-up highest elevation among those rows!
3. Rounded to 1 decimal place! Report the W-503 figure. 154.2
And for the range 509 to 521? 179.5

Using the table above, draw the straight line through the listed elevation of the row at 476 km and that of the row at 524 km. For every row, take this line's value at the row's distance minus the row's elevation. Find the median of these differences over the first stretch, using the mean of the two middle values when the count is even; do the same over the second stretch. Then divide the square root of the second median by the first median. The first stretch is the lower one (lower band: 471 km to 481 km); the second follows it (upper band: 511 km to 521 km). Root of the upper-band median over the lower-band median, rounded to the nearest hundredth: 0.37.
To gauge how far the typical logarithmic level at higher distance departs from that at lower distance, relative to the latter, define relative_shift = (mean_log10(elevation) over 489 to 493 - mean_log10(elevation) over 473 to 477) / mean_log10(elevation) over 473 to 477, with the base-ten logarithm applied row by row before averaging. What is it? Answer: -0.032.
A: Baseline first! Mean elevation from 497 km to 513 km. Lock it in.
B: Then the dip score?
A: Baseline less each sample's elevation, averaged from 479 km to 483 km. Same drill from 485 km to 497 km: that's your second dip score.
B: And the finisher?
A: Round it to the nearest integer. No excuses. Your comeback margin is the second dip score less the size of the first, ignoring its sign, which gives -71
